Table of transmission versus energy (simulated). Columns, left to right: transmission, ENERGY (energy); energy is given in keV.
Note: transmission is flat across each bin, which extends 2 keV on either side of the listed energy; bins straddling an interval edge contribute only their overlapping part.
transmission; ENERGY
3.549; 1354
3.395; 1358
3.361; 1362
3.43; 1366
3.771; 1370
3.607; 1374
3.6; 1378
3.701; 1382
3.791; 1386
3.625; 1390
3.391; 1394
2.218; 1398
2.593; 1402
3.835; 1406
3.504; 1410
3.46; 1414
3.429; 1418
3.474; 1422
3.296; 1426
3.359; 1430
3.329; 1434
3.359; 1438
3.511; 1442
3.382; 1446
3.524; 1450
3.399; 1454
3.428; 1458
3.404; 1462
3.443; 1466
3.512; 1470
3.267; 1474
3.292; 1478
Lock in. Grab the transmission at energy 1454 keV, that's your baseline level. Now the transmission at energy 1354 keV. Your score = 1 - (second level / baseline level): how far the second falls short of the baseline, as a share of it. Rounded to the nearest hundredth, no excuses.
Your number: -0.04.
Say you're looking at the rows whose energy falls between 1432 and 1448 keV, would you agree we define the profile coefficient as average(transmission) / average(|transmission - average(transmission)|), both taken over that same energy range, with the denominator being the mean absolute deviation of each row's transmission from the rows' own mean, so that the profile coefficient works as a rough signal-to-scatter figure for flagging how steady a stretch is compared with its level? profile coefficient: 59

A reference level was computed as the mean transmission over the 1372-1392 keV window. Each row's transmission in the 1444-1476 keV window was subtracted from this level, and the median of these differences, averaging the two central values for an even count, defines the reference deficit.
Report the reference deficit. 0.25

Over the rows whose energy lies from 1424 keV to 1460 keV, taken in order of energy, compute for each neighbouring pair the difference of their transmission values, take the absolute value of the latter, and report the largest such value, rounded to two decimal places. 0.15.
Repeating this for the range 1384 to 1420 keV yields 1.24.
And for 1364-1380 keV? 0.34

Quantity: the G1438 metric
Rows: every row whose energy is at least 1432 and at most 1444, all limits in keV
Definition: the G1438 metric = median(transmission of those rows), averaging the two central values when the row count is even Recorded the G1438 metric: 3.36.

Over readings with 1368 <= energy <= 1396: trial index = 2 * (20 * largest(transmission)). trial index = 152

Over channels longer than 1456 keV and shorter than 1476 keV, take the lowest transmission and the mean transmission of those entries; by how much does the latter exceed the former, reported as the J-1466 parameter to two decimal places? 0.14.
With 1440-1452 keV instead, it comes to 0.09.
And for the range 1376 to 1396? 0.23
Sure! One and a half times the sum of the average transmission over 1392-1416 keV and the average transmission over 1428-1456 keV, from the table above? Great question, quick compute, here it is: 9.9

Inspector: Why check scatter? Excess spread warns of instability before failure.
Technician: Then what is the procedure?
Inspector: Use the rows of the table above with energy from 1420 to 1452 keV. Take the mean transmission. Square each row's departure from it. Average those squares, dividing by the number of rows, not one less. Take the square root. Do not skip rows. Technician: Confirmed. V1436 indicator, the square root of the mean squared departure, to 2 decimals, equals 0.08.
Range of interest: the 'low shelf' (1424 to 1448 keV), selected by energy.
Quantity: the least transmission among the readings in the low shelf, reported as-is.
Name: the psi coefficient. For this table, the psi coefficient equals 3.296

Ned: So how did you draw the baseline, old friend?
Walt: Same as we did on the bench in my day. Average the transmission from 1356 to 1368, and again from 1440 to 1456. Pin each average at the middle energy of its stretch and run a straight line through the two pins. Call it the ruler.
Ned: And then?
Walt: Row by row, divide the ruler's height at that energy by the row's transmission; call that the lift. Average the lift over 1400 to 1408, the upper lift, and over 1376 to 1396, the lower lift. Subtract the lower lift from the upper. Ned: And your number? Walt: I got 0.16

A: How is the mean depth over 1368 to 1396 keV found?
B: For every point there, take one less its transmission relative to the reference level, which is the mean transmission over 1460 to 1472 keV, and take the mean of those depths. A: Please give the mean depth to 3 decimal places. -0.054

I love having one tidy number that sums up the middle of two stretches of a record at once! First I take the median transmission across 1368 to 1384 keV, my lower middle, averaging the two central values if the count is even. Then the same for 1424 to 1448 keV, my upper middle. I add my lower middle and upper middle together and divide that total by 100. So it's 0.0701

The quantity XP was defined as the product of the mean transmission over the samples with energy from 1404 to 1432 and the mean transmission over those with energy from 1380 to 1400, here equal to 11.6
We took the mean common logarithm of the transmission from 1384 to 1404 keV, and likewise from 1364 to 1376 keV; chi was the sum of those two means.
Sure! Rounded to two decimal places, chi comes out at 1.04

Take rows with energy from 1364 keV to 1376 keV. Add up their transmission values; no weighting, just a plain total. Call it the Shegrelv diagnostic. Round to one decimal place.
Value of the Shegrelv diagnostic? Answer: 10.8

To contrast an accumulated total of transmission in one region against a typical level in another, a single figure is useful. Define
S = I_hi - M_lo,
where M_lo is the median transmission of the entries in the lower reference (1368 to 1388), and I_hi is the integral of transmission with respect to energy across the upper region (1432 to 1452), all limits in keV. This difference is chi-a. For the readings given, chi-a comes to 65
